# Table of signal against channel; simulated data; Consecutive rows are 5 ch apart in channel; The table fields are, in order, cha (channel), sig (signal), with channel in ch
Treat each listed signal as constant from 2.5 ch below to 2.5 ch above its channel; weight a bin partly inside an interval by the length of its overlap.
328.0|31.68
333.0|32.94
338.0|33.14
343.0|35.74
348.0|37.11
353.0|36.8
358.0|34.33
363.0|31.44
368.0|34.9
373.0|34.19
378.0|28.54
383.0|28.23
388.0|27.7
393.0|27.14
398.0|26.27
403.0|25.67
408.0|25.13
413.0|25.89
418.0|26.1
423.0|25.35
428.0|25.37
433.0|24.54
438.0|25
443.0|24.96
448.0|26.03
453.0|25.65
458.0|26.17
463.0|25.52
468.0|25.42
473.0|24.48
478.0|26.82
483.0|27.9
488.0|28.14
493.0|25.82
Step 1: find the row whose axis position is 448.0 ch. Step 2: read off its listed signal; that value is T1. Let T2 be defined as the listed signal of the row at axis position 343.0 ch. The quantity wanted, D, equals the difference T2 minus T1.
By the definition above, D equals 10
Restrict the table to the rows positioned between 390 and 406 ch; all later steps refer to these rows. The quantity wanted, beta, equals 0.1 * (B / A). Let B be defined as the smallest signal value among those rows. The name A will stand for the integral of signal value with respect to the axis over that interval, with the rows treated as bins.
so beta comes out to 0.0061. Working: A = 422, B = 25.67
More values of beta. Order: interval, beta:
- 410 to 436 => 0.0037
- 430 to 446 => 0.0062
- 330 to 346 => 0.0061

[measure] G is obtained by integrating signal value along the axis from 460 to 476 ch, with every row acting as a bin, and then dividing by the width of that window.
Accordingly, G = 25.2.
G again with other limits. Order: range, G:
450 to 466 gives 25.8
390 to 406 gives 26.4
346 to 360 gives 36.1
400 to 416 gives 25.6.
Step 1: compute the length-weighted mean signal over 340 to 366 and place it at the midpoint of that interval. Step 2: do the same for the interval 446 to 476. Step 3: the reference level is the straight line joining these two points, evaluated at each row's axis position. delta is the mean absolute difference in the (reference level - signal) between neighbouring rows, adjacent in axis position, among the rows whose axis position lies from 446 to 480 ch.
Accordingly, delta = 0.81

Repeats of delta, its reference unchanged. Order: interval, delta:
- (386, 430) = 0.43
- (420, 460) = 0.67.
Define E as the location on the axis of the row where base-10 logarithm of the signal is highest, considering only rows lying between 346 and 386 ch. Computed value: 348.0 ch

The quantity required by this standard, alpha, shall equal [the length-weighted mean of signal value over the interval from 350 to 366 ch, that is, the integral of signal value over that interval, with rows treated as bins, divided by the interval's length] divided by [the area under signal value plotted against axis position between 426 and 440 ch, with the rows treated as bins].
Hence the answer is 0.098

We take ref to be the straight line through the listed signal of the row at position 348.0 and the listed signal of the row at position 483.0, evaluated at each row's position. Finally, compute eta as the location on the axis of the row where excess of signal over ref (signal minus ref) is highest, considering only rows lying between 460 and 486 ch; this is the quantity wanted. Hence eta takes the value 483.0 ch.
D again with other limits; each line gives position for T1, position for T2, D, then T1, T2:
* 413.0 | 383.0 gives 2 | 25.89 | 28.23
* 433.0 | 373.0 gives 10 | 24.54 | 34.19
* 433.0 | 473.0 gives 0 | 24.54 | 24.48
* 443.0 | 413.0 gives 1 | 24.96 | 25.89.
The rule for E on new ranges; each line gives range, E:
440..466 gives 458.0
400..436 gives 418.0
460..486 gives 483.0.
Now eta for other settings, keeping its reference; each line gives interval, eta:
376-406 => 383.0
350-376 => 353.0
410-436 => 418.0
